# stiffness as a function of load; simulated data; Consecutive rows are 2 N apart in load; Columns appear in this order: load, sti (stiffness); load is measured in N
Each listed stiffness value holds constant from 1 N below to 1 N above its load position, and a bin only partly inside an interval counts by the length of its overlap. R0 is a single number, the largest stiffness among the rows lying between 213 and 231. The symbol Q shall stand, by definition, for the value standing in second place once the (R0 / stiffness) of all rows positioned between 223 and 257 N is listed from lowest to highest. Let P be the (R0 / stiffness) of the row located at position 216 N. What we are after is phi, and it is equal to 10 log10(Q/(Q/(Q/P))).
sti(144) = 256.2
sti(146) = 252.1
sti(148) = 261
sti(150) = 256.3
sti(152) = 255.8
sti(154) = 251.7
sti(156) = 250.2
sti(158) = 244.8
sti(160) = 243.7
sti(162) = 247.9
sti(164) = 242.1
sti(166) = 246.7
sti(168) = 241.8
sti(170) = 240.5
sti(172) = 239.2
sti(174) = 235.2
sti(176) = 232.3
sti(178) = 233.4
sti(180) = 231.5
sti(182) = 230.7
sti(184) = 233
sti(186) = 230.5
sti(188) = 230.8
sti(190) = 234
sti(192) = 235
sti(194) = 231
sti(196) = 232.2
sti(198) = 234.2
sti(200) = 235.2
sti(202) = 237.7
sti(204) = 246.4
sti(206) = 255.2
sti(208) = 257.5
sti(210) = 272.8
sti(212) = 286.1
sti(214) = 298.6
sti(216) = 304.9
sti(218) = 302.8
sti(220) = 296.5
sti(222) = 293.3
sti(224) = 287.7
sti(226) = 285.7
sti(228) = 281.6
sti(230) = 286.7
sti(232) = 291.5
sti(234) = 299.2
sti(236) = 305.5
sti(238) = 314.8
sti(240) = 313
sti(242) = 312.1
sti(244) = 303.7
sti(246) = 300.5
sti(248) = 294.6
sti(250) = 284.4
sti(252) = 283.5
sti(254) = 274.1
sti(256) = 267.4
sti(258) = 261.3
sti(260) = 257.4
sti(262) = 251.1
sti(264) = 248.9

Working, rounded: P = 1.00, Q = 0.97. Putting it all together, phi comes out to -0.1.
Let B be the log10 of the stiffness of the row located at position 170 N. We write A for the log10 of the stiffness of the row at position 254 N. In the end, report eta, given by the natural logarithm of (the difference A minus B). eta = -2.9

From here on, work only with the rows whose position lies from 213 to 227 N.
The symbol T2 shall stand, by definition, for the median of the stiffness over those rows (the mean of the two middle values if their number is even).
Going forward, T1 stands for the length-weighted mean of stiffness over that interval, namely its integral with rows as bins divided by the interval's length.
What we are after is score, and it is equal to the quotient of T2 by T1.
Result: 1.00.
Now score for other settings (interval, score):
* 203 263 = 1.01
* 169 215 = 0.97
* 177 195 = 1.00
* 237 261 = 1.00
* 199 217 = 0.97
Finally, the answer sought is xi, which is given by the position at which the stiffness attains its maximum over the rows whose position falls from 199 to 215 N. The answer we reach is 214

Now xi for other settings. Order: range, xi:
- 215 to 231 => 216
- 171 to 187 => 172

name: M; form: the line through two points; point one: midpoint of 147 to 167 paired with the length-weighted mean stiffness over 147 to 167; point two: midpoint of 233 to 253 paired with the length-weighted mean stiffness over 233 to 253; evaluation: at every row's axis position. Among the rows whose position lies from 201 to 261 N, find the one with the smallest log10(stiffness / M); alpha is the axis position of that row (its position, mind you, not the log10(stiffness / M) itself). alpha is 260 N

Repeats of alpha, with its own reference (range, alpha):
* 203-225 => 204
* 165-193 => 188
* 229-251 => 250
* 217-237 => 228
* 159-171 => 170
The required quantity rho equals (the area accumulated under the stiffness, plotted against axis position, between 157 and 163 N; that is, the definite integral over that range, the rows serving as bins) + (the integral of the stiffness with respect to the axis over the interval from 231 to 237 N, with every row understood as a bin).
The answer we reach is 3265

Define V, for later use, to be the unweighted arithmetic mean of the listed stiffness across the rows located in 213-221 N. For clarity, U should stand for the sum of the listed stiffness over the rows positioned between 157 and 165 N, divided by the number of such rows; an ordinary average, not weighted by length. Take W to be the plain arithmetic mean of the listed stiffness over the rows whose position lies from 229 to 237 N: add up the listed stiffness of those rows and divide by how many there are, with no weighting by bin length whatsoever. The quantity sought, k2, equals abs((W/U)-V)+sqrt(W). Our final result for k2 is 317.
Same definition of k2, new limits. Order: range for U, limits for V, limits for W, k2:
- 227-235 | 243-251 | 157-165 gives 311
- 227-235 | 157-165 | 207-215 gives 260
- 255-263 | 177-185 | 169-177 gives 247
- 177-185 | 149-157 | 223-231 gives 269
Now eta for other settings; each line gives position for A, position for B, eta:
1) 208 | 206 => -5.5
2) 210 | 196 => -2.7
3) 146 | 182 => -3.3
